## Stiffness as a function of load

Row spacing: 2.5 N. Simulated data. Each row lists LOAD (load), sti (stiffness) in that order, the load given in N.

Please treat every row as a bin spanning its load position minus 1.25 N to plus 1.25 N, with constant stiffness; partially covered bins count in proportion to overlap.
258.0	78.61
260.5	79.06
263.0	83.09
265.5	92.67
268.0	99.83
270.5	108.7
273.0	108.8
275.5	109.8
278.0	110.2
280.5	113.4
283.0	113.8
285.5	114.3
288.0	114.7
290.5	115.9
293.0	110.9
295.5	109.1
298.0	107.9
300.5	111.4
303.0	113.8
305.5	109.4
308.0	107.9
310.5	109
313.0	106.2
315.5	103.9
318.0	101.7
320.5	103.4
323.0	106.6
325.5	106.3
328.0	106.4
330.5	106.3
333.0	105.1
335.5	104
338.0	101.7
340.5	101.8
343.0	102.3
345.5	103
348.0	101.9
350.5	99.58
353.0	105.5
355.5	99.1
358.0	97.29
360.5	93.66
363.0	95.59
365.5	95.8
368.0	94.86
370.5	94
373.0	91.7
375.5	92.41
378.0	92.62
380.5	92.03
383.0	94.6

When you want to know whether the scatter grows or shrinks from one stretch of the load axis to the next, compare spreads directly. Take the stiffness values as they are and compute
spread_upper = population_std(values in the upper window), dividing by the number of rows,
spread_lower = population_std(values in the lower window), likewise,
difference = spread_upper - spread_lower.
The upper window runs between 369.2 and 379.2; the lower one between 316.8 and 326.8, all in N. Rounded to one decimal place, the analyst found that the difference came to -1.2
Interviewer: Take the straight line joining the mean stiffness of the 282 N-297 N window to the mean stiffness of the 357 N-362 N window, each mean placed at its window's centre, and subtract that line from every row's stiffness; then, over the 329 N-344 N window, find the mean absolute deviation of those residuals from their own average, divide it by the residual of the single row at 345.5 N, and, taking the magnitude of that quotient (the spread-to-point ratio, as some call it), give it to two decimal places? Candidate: 0.19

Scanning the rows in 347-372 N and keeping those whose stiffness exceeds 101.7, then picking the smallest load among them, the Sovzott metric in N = 348.0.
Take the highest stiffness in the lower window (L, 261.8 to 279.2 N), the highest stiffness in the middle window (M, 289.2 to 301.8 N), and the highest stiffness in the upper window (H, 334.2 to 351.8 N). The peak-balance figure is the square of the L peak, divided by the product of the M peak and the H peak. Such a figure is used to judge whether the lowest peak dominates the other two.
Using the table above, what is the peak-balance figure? 1.01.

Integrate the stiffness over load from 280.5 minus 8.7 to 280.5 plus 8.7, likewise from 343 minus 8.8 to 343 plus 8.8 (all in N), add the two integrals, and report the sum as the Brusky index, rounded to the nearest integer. 3748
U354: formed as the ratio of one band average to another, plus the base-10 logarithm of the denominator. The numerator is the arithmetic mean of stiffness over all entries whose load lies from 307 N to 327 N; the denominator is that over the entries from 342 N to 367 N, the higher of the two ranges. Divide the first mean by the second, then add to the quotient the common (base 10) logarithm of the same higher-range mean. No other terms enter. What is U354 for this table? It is 3.06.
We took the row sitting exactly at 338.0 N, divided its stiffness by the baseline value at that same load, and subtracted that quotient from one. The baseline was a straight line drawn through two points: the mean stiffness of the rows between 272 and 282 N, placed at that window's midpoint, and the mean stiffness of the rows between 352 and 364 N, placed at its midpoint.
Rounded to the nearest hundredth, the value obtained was 0.00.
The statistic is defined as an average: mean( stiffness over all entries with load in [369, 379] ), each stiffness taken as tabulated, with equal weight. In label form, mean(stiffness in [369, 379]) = 93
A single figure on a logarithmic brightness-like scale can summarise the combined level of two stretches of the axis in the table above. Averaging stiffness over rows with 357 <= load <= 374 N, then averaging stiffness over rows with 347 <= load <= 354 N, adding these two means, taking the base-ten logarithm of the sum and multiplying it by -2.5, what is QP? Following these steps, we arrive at -5.736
